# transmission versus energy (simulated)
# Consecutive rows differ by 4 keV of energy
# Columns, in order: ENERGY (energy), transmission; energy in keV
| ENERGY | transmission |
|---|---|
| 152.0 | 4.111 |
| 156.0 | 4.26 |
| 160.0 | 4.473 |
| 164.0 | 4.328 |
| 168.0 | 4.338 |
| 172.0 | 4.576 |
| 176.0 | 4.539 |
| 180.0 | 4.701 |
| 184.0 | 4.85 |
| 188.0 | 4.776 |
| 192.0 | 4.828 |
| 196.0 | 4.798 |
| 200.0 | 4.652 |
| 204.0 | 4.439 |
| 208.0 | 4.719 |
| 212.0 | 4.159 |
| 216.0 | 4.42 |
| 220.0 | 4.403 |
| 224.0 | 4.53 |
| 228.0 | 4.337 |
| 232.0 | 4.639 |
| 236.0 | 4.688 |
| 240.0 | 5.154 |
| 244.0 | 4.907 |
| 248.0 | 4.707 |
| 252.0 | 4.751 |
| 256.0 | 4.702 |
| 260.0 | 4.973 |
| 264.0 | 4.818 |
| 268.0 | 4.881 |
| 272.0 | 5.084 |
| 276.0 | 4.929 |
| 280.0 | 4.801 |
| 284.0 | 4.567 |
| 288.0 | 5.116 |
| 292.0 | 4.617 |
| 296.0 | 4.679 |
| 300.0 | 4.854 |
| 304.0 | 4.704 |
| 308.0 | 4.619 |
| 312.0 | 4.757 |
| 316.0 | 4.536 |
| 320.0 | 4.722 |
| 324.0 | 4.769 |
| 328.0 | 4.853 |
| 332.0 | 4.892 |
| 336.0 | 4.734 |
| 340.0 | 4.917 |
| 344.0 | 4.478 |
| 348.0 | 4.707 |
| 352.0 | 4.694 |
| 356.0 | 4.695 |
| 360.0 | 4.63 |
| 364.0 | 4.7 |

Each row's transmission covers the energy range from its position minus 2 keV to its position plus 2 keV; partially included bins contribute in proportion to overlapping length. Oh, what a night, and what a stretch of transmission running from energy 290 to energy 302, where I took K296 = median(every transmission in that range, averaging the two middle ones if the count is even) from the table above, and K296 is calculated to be 4.68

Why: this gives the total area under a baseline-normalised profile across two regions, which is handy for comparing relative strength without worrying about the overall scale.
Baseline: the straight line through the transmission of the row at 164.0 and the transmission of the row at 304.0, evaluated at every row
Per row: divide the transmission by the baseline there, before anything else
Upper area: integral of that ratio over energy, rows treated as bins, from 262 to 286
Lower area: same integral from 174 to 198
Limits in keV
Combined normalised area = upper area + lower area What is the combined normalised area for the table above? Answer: 51.1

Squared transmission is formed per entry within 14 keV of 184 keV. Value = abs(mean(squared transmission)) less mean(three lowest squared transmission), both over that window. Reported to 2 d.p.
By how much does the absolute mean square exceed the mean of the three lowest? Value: 1.12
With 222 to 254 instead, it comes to 1.99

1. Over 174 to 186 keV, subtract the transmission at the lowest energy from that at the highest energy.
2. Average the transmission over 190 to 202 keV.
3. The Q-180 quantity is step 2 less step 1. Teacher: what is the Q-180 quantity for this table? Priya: 4.45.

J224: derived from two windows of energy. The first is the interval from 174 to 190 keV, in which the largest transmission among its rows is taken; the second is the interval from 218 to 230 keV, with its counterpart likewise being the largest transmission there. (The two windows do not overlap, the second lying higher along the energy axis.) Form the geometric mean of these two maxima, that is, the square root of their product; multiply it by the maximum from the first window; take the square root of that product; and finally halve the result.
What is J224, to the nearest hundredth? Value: 2.38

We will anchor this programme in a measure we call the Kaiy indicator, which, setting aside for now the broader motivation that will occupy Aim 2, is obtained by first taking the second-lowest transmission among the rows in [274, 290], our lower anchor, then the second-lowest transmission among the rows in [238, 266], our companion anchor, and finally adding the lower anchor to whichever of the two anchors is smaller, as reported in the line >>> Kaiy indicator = 9.51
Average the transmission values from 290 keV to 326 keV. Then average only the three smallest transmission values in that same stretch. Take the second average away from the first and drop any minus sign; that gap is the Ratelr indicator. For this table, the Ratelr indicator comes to 0.10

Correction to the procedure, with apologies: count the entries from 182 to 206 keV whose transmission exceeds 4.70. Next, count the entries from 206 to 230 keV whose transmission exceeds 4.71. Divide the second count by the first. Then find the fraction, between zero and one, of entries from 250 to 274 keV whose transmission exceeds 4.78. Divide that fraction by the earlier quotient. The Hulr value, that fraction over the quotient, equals 2.7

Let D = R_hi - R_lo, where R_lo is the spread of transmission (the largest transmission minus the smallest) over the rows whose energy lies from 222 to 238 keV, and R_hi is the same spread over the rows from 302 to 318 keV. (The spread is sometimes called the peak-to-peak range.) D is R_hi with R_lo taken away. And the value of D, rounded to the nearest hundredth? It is -0.13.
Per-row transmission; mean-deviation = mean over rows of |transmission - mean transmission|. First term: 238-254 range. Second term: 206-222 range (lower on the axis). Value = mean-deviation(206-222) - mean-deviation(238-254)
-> 0.00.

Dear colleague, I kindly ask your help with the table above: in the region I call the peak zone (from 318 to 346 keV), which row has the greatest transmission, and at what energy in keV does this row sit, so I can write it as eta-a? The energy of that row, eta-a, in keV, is 340.0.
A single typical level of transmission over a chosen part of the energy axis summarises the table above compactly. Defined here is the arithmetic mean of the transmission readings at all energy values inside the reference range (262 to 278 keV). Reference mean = 4.93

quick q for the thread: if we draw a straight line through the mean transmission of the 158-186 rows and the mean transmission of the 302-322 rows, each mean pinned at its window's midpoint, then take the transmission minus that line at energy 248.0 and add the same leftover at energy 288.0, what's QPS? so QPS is 0.6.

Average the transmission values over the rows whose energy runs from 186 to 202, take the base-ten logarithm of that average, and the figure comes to 0.678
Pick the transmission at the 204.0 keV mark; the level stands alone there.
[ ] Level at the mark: 4.439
